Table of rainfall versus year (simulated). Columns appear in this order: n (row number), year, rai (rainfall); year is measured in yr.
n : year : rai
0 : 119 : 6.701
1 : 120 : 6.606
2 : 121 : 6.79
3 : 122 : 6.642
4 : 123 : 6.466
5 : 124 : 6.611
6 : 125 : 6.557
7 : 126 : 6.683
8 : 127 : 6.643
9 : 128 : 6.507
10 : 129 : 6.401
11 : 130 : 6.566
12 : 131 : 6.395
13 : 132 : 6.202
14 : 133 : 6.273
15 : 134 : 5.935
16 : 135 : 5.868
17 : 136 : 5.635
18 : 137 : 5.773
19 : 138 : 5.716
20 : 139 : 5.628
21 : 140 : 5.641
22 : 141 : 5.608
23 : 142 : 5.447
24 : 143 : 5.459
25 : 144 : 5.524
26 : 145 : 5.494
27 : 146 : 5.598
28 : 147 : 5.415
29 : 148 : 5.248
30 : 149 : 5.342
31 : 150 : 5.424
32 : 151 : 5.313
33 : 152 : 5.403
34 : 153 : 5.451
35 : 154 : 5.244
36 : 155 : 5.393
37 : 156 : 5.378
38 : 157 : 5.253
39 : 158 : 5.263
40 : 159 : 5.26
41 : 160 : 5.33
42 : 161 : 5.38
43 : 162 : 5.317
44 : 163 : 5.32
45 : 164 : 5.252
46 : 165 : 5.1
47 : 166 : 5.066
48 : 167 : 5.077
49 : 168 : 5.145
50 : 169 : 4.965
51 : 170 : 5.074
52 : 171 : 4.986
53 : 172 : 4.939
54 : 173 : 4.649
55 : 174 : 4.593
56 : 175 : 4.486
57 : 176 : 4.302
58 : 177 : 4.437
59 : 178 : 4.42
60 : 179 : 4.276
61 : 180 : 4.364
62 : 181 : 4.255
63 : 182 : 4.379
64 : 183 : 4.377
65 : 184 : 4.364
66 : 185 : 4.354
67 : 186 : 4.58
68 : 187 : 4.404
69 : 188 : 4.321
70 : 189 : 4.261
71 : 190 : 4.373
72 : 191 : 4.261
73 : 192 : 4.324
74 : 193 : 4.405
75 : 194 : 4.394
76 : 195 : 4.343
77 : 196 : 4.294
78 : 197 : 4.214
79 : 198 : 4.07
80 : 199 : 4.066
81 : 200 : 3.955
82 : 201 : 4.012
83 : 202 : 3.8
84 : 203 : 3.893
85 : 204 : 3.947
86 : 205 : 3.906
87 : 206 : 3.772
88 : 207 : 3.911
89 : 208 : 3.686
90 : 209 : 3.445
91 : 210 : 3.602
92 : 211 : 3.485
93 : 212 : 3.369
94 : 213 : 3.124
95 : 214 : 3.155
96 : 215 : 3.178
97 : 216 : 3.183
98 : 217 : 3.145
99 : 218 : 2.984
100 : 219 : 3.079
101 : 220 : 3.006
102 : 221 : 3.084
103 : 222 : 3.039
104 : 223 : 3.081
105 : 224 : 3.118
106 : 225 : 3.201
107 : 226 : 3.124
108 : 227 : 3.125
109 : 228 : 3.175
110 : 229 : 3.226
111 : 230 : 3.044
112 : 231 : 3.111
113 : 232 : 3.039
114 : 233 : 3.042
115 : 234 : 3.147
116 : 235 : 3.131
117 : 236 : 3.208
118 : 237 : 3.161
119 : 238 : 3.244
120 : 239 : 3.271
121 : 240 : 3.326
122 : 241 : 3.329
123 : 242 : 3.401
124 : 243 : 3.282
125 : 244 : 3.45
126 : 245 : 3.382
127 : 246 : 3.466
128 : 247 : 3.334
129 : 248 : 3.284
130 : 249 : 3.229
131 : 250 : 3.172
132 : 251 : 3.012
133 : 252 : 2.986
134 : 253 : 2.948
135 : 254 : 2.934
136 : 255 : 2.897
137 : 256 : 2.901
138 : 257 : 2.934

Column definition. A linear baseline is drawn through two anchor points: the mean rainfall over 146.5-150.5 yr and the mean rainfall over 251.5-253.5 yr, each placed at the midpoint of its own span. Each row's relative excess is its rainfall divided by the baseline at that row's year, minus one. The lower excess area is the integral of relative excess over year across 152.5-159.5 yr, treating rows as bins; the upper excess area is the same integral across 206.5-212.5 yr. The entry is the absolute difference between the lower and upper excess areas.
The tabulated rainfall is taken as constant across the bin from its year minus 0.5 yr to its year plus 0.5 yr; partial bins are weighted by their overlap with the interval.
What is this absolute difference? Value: 0.7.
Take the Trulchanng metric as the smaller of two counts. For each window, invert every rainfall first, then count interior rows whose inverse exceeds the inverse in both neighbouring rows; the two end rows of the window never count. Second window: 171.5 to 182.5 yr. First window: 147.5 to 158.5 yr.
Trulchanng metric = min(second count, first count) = 3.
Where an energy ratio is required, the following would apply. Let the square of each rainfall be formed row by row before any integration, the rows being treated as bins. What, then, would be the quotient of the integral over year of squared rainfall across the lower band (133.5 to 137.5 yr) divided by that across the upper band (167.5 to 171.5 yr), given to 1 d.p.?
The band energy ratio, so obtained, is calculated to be 1.3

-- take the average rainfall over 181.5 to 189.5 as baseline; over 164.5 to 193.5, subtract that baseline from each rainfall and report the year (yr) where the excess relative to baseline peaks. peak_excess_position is 168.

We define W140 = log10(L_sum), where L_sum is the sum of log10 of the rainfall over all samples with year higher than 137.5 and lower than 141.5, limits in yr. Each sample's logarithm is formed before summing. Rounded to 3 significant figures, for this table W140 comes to 0.478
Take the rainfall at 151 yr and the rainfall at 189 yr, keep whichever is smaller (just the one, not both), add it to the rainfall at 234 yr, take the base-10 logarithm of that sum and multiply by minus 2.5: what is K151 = -2.17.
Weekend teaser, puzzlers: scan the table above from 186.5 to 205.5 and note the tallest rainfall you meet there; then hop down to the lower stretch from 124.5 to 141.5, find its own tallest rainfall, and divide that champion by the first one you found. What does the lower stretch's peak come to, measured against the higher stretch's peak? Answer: 1.52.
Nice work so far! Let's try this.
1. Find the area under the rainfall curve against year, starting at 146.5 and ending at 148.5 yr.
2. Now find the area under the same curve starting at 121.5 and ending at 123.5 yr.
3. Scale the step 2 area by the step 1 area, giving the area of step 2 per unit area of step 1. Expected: 1.23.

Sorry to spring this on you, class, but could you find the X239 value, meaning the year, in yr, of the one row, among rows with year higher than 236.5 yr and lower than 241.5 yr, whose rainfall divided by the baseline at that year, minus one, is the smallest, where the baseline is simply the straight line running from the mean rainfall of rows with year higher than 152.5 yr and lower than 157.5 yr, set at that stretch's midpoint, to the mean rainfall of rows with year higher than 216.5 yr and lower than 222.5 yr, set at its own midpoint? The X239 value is 237 yr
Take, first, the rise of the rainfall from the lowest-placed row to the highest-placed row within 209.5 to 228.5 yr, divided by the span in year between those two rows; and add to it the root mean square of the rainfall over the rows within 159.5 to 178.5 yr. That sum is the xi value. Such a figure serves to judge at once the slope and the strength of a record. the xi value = 4.9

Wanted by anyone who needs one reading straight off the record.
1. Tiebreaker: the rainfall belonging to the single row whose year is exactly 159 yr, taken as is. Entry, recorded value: 5.26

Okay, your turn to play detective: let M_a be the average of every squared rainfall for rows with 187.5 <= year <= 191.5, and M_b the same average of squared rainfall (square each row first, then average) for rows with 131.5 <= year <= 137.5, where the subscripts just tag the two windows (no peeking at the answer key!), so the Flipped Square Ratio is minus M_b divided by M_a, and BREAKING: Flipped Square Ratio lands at -1.91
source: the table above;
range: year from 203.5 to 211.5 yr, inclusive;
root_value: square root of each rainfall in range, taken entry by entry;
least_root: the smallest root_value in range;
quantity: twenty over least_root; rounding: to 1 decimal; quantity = 10.8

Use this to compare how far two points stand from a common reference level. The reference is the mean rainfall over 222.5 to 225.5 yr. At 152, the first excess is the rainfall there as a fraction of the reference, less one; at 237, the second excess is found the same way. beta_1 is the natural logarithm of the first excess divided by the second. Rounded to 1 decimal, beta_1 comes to 4.4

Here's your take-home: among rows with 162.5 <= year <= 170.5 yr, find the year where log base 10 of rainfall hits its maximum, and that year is 163 yr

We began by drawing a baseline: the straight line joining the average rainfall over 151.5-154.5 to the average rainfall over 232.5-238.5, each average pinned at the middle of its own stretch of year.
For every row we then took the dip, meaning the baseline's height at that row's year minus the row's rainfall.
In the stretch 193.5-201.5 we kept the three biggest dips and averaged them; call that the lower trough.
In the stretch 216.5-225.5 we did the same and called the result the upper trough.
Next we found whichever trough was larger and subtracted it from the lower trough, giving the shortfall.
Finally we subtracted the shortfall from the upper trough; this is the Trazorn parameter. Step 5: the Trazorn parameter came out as 1.05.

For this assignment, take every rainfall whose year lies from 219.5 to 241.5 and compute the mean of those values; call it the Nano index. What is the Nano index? 3.1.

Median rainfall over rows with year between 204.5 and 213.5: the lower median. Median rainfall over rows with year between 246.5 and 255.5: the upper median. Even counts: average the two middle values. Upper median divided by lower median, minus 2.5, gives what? -1.66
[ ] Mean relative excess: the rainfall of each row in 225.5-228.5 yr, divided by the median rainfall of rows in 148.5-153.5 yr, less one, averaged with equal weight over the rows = -0.42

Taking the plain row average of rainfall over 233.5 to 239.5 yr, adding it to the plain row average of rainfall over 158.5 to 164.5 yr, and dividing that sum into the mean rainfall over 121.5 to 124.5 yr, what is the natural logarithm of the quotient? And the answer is -0.26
